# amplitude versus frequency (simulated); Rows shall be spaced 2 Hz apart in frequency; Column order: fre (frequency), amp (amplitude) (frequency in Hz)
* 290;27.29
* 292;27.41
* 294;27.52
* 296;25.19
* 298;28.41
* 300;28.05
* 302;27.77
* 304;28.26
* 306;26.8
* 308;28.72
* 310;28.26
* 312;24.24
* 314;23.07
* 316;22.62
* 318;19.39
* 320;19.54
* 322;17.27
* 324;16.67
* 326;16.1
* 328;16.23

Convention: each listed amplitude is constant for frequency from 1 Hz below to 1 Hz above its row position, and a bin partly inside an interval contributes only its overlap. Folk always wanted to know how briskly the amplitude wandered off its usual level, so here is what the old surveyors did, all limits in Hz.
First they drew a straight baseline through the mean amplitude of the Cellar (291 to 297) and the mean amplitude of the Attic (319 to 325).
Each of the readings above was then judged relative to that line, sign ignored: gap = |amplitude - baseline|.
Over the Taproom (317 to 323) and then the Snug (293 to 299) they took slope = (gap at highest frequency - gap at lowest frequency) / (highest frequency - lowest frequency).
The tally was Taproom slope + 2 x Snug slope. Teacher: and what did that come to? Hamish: 1.1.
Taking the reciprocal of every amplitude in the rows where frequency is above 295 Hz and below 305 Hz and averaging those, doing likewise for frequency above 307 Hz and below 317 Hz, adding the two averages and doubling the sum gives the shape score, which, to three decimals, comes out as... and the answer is 0.152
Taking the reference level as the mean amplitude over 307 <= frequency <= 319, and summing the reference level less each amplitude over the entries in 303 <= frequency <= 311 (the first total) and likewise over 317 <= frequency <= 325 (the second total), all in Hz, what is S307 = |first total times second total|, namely 358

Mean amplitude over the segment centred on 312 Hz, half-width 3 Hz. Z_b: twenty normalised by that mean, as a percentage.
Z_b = 79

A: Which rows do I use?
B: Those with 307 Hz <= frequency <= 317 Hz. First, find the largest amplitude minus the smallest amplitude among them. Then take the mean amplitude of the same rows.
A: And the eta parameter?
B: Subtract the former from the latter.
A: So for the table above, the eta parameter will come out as 19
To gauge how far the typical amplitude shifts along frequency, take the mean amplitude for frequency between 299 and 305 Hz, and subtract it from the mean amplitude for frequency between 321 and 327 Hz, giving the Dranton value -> -11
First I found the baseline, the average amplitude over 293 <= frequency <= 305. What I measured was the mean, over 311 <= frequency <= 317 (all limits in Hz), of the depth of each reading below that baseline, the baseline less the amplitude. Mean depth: 4.2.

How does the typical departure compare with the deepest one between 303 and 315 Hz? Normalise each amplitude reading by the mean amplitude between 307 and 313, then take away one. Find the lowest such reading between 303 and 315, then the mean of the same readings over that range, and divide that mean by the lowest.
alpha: 0.1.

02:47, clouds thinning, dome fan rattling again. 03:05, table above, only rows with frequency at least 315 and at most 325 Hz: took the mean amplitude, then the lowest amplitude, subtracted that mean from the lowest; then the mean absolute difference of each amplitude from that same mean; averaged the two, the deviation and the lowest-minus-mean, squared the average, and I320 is 0.13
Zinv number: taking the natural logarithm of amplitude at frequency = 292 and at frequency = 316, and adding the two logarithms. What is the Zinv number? 6.43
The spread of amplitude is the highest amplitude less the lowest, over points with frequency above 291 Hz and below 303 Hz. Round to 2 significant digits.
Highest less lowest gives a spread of 3.2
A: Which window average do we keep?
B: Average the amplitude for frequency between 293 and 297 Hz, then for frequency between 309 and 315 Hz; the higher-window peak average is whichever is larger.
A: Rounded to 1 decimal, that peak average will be 26.4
